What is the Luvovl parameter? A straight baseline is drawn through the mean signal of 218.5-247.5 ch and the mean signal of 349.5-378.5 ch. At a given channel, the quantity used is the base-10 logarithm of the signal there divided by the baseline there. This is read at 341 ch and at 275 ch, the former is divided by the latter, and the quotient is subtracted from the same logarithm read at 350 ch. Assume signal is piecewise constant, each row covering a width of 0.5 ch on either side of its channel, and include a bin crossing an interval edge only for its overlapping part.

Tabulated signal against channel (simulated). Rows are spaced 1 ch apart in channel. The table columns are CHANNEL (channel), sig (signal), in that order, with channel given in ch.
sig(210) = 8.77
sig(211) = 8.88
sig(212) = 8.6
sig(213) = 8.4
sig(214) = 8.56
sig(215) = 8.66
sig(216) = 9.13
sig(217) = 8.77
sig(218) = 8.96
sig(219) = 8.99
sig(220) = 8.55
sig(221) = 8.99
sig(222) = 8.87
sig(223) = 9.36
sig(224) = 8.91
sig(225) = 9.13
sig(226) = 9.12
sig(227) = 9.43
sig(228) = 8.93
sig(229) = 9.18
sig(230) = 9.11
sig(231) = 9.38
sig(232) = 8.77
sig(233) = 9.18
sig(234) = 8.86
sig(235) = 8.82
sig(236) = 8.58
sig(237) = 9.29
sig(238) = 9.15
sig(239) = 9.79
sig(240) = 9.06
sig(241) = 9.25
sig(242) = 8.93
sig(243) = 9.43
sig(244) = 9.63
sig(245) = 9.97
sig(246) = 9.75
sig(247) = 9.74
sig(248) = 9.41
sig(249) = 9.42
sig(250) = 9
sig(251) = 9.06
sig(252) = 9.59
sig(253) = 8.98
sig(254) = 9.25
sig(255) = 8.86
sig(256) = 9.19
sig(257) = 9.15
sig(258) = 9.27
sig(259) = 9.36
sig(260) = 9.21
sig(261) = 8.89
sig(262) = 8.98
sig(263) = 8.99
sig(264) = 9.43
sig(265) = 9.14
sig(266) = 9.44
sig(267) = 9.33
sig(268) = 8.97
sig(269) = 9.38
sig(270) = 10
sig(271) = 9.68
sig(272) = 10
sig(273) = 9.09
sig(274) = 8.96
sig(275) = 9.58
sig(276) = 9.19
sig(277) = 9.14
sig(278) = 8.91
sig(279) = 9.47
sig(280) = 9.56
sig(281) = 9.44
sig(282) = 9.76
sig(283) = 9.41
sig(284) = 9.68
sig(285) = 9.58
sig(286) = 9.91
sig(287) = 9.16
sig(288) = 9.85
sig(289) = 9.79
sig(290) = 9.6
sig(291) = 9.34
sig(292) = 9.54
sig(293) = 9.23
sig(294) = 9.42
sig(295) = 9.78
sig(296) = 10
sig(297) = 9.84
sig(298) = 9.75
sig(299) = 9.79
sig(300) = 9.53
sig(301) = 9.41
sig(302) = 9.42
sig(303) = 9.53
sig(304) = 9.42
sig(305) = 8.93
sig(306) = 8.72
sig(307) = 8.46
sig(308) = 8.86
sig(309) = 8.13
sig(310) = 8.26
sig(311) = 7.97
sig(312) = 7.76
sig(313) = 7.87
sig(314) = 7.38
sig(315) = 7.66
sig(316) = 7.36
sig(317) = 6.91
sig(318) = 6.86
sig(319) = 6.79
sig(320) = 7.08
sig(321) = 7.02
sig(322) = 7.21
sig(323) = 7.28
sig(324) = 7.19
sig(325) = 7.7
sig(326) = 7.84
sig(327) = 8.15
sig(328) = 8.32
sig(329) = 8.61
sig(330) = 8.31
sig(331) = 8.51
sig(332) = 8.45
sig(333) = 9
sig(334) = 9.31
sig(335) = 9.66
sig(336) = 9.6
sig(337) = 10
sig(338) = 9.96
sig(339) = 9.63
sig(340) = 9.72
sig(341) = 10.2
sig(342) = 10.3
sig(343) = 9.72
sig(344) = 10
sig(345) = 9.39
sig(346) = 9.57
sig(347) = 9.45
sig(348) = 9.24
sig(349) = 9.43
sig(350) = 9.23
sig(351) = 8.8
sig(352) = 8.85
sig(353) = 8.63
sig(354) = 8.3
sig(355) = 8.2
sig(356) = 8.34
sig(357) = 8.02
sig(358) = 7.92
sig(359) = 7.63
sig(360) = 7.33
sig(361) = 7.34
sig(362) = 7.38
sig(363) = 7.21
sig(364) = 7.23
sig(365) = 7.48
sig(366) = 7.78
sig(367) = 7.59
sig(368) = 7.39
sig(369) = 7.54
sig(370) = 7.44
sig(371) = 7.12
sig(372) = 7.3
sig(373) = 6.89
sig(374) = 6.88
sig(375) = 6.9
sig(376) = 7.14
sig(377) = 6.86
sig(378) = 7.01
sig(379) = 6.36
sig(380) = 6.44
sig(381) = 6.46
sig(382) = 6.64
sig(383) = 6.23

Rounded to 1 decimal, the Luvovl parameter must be -2.5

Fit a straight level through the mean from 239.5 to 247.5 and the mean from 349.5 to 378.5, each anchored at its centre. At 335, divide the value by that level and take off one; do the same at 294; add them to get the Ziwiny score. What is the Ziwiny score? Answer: 0.28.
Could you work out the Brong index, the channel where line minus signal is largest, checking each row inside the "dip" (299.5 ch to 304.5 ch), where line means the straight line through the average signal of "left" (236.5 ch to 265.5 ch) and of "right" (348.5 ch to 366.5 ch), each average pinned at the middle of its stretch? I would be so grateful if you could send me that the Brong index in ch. 301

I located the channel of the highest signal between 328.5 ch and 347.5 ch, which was 342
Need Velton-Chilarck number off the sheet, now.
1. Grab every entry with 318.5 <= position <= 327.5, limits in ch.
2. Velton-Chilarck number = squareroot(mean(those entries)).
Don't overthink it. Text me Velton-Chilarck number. 2.71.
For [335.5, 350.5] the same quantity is 3.11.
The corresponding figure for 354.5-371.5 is 2.75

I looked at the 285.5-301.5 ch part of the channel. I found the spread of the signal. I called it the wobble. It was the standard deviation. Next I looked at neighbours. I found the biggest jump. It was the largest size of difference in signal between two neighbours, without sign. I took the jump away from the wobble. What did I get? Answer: -0.50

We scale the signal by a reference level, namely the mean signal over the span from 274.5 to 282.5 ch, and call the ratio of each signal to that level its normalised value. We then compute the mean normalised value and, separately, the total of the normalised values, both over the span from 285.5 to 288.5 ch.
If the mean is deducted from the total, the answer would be 2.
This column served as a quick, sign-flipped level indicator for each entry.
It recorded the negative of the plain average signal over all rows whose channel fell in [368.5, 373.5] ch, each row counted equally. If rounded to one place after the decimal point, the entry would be -7.3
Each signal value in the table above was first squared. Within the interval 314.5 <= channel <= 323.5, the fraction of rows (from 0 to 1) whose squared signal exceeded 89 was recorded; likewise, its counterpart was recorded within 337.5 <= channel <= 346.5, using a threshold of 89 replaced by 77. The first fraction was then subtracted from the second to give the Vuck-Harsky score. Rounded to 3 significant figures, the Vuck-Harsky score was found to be 1.00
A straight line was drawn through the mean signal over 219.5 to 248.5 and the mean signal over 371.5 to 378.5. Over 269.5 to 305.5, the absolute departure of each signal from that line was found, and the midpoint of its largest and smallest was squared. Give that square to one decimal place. 1.2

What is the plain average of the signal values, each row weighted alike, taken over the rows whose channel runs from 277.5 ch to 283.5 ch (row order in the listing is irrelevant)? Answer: 9.4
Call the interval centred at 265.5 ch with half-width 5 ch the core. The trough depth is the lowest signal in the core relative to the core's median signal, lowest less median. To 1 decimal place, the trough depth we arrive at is -0.3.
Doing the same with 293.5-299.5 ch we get -0.4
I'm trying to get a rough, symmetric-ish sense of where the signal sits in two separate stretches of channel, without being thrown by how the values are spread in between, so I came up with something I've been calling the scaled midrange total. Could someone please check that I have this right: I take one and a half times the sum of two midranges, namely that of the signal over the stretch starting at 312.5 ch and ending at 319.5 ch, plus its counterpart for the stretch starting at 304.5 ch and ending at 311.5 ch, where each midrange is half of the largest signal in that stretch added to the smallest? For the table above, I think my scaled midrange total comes 23.7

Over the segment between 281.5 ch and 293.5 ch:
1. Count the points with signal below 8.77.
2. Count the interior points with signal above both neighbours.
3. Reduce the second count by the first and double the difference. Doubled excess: 8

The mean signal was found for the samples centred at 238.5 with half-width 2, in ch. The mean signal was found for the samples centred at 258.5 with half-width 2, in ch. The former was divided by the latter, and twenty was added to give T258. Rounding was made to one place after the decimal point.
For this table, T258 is 21.0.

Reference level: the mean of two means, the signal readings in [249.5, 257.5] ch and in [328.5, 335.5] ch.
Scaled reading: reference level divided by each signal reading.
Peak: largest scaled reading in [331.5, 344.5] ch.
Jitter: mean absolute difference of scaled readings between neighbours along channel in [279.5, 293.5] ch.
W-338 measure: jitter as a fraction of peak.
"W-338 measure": 0.028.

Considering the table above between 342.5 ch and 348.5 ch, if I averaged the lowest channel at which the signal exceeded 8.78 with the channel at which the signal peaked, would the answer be 343.5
